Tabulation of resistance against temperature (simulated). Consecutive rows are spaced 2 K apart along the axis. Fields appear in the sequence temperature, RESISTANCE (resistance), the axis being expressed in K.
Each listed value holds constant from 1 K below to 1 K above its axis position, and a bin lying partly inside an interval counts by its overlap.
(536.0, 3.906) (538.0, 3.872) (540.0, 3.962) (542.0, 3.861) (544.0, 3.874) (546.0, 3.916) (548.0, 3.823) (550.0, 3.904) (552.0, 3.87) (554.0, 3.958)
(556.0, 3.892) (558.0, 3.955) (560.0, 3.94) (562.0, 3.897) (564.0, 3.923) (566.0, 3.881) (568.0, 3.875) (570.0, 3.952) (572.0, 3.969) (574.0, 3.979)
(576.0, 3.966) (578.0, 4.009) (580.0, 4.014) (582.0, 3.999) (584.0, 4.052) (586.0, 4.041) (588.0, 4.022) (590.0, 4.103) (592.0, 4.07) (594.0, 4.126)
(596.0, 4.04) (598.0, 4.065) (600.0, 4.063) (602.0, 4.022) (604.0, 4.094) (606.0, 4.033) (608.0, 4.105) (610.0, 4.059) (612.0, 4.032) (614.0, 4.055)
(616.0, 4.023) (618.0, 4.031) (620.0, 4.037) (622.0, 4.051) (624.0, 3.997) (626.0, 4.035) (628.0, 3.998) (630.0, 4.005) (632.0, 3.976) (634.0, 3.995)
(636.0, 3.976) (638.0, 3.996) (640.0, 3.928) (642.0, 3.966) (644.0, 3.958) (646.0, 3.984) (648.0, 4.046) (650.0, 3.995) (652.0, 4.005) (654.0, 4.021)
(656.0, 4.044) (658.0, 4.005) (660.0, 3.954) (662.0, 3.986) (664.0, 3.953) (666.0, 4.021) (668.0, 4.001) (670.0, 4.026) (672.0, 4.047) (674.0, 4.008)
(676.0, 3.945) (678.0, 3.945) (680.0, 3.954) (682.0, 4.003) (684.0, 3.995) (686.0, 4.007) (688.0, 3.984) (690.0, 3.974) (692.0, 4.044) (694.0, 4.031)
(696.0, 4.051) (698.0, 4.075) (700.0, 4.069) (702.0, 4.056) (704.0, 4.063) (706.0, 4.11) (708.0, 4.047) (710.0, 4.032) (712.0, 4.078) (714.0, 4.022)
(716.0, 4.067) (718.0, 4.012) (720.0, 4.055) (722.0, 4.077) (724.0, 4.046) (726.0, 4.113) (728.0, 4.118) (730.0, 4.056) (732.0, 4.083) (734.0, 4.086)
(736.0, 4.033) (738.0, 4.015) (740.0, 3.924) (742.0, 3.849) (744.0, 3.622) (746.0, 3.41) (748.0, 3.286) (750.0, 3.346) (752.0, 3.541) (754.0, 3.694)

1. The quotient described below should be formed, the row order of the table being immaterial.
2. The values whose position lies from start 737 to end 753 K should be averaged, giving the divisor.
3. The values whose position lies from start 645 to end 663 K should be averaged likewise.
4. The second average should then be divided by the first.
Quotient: 1.10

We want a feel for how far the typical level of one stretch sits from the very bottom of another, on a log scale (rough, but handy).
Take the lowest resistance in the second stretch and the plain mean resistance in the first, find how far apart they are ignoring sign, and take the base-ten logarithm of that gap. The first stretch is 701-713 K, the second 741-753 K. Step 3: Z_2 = -0.1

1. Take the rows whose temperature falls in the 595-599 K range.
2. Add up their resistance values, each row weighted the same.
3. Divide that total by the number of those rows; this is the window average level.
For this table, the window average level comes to 4.05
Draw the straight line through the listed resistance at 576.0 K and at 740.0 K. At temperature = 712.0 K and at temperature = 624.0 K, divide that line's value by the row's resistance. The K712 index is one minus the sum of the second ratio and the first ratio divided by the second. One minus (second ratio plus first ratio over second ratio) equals -0.964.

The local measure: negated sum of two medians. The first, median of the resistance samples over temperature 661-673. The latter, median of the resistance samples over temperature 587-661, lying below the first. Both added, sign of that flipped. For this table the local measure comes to -8.03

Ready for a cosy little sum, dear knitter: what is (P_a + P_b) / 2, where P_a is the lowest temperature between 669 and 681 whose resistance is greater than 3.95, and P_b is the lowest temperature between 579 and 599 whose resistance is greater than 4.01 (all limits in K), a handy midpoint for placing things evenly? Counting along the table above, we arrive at 625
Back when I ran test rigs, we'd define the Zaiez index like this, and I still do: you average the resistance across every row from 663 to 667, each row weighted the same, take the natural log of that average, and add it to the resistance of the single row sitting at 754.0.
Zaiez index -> 5.08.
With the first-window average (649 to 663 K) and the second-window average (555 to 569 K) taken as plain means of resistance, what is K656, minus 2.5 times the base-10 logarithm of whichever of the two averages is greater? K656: -1.51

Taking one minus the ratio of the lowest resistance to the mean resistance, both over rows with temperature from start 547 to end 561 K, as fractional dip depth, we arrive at 0.021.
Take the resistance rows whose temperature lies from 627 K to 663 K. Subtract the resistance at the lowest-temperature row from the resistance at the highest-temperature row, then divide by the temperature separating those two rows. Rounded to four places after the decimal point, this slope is -0.0004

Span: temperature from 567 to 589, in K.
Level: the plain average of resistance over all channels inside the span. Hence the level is 3.99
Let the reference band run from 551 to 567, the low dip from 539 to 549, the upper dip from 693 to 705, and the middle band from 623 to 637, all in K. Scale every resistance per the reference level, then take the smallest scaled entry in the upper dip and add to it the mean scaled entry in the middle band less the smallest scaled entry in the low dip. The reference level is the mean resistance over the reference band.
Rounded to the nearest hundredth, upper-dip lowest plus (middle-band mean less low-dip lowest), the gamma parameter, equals 1.07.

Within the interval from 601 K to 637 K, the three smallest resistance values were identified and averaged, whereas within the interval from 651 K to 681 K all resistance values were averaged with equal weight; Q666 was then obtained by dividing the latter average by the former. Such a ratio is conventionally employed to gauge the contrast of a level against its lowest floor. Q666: 1.00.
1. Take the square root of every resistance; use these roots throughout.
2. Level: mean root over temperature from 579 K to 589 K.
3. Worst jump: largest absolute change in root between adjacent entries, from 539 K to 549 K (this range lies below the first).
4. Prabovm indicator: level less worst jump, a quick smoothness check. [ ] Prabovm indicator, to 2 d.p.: 1.98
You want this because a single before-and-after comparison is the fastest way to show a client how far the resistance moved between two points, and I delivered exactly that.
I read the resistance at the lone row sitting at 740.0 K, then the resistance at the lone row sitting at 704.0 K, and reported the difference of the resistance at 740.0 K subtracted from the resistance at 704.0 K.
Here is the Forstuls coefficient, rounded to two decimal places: 0.14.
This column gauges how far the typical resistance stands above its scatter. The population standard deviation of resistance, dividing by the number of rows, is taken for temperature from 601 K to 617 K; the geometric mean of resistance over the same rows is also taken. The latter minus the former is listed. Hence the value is 4.02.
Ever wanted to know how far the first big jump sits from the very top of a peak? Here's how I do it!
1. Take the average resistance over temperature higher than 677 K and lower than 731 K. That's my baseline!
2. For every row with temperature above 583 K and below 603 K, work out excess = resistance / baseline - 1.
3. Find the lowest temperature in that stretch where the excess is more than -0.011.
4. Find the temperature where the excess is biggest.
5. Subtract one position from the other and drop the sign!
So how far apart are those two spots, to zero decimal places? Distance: 10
